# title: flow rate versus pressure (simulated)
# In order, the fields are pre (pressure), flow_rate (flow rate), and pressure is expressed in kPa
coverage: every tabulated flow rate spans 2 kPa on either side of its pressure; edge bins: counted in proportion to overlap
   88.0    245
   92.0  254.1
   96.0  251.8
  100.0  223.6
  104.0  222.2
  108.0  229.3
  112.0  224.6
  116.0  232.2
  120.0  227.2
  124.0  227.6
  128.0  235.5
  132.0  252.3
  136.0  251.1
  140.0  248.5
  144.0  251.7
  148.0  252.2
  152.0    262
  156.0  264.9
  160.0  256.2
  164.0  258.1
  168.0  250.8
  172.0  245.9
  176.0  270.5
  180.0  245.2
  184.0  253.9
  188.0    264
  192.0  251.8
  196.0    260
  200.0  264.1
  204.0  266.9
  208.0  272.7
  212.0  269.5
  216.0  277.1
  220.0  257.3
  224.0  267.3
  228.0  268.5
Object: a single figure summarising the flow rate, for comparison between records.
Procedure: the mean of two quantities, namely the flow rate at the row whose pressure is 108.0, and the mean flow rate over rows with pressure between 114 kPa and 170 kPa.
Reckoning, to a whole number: 239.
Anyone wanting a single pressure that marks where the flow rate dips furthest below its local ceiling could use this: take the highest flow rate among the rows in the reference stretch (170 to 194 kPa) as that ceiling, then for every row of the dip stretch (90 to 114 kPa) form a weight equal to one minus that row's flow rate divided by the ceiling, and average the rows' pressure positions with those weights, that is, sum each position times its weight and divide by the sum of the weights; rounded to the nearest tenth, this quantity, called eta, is 104.0 kPa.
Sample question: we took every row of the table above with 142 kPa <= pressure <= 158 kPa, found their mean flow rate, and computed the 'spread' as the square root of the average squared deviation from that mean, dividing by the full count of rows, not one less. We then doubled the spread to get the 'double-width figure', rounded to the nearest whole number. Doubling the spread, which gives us 12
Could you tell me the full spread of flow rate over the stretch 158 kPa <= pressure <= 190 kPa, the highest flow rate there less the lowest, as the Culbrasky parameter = 25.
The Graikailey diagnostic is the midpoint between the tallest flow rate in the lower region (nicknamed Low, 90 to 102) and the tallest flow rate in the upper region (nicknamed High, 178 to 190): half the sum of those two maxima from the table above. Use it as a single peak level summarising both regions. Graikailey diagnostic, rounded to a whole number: 259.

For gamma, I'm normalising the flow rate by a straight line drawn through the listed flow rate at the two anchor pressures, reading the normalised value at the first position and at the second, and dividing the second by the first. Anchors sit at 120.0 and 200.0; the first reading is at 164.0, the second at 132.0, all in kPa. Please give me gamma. 1.04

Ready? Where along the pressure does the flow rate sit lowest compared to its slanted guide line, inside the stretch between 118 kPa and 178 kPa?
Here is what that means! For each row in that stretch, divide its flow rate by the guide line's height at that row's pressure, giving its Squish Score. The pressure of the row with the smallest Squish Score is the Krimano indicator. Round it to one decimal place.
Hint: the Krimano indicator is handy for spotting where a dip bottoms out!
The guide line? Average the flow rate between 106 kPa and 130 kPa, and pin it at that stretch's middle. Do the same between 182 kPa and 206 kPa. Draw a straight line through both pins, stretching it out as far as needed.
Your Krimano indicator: 172.0 kPa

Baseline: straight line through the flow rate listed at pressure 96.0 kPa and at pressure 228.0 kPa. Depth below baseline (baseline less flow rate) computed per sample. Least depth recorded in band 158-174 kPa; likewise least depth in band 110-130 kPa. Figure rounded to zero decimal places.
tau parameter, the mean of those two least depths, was 11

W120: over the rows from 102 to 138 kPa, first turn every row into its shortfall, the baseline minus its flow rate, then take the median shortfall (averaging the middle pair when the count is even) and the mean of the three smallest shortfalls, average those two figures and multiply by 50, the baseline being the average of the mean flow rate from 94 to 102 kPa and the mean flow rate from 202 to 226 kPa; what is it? 764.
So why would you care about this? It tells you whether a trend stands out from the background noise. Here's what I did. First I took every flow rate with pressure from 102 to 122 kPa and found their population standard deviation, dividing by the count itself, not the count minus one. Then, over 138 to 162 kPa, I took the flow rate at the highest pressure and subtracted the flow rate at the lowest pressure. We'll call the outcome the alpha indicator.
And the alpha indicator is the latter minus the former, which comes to 4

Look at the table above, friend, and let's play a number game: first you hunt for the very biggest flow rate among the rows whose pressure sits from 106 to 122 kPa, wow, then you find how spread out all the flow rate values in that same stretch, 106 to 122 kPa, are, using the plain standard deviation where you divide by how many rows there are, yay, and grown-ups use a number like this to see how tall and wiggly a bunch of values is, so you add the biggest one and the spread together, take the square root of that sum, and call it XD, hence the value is 15.3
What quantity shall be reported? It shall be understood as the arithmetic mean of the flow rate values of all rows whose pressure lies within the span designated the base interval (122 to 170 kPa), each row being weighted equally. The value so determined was 251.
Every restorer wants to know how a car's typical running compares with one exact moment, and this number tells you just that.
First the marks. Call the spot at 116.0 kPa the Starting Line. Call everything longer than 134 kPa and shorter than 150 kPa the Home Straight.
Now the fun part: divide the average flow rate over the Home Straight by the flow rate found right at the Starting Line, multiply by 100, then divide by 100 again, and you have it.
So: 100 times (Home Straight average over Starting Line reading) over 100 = 1.08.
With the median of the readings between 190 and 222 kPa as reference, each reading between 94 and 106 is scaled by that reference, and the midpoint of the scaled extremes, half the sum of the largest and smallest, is 0.89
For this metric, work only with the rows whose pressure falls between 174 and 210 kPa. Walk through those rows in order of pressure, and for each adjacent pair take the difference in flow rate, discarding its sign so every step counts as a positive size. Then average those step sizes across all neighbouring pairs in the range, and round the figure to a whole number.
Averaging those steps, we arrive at 10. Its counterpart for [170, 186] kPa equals 20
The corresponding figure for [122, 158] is 6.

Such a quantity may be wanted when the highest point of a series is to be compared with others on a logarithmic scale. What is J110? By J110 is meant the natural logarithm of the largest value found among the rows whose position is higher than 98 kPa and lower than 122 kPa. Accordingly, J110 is 5.45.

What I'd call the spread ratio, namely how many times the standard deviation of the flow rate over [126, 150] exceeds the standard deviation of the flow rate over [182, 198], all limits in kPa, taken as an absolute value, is 1.2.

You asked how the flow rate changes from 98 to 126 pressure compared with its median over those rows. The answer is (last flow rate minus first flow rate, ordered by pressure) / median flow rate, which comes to 0.018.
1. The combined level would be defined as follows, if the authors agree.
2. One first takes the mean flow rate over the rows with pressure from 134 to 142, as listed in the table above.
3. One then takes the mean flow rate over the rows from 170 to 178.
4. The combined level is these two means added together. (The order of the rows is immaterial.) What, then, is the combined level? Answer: 508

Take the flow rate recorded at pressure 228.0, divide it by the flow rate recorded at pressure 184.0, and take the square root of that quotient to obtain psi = 1.03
